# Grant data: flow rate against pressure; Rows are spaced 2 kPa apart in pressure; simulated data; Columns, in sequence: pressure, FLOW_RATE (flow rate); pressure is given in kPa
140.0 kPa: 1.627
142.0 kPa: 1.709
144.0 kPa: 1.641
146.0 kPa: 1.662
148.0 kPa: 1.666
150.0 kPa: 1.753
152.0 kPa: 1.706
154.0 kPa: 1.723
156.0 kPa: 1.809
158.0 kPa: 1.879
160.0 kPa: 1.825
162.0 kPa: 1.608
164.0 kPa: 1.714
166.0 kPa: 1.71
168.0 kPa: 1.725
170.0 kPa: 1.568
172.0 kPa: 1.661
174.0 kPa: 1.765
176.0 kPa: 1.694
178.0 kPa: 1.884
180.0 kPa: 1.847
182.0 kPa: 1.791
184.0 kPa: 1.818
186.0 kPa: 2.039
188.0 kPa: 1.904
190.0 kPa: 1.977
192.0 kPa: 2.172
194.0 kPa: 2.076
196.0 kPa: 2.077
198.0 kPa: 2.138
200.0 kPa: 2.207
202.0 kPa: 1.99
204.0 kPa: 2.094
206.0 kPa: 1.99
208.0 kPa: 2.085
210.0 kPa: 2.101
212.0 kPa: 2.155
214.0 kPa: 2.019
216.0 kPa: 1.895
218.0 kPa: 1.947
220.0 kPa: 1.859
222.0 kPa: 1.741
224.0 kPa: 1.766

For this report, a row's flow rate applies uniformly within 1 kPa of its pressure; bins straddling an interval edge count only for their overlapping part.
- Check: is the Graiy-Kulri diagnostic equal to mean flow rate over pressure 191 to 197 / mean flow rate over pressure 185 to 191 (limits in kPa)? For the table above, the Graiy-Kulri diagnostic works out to 1.07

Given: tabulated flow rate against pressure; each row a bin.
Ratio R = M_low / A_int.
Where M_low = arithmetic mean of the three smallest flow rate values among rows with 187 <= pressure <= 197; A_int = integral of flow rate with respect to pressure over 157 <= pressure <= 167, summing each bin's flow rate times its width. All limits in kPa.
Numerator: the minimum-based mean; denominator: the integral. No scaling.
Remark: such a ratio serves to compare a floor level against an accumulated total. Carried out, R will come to 0.114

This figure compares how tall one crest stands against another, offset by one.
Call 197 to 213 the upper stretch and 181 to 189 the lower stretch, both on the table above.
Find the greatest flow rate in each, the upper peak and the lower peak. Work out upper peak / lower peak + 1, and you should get 2.08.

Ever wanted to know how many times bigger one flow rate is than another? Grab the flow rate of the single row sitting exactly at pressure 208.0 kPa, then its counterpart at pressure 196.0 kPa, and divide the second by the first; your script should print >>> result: 1.00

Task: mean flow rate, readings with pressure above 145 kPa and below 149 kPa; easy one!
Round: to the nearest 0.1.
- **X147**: 1.7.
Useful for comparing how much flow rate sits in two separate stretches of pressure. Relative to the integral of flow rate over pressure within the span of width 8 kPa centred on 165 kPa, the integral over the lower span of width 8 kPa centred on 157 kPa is 1.1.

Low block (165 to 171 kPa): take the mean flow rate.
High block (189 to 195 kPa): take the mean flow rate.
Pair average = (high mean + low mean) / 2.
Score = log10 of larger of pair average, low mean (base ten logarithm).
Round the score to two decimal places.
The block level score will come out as 0.27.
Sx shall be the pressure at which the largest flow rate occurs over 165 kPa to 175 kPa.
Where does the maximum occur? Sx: 174.0 kPa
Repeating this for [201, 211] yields 210.0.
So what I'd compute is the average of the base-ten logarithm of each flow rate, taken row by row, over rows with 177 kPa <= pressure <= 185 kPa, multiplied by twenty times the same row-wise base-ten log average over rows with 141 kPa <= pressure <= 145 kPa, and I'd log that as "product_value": 1.18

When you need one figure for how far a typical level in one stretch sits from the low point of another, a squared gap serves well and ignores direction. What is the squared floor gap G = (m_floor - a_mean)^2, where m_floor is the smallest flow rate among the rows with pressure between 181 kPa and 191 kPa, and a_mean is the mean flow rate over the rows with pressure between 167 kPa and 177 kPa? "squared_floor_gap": 0.012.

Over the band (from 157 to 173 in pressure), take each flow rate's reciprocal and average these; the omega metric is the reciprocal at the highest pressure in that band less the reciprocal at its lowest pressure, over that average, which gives 0.119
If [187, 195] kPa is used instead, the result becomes -0.088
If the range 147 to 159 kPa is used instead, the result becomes -0.119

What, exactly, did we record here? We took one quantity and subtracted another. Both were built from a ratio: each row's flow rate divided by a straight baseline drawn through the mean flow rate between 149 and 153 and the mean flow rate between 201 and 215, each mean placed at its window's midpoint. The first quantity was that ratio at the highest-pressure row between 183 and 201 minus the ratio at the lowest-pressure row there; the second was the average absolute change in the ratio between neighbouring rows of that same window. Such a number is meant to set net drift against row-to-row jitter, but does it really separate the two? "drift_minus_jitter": 0.10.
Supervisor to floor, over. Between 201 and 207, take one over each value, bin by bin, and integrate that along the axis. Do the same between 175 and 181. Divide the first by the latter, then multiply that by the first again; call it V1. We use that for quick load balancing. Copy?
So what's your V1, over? 2.64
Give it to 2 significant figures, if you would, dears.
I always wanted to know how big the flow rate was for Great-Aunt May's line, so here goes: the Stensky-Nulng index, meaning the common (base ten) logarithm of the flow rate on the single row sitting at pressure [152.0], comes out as 0.23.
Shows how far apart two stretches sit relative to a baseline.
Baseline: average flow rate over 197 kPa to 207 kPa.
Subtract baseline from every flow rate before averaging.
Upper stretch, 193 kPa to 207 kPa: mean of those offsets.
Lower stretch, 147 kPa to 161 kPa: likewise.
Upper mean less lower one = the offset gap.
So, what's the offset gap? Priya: 0.32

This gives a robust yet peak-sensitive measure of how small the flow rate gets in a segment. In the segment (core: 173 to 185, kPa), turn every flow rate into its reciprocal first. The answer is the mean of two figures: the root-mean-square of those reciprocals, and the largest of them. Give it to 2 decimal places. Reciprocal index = 0.57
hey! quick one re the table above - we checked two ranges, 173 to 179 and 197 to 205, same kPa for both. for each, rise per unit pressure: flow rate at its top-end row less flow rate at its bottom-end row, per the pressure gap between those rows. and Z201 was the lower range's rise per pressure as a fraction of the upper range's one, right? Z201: -4.1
